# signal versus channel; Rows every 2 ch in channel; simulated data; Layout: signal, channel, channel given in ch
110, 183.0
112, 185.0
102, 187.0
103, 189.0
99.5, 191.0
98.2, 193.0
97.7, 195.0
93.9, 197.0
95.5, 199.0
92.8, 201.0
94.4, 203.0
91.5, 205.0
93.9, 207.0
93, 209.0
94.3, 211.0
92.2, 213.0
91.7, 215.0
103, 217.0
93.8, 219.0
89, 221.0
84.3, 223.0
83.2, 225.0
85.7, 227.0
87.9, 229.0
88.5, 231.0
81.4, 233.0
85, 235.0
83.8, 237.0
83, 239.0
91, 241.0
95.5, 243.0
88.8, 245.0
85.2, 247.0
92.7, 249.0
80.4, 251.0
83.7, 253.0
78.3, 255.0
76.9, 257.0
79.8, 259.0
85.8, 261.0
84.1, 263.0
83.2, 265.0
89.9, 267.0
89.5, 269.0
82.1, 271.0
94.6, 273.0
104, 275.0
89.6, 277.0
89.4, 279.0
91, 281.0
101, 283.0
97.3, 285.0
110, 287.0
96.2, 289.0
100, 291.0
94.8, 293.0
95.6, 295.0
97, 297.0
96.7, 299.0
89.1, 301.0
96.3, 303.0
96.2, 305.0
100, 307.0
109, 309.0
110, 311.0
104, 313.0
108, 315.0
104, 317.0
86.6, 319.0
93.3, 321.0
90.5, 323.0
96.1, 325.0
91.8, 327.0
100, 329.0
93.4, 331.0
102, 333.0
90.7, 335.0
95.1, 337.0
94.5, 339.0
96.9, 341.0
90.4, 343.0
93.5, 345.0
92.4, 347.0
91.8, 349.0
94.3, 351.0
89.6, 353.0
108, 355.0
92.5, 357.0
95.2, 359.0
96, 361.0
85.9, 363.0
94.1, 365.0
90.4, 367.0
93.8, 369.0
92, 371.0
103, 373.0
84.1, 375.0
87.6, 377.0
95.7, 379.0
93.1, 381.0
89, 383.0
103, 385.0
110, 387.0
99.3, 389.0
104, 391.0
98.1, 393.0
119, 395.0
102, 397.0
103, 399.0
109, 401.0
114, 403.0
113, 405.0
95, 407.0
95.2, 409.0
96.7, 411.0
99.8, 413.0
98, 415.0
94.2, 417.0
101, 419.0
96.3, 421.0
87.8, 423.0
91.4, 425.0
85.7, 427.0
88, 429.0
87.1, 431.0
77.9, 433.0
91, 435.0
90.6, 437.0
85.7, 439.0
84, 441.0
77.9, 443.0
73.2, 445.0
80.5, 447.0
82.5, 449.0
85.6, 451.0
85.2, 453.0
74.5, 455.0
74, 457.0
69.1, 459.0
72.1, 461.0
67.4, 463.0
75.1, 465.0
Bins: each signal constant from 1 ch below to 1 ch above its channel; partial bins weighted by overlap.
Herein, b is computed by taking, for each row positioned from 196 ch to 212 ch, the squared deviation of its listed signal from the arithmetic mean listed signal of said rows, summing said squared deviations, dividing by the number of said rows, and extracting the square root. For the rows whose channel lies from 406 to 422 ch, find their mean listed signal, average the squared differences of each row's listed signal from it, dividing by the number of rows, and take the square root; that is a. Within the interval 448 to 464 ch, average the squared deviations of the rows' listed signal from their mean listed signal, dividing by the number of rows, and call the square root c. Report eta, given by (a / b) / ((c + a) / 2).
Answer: 0.44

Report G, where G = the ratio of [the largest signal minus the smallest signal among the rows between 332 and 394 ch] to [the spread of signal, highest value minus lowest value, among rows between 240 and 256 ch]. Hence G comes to 1.51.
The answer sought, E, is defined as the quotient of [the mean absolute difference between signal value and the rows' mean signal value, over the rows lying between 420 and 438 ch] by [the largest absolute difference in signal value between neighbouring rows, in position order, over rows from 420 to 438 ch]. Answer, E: 0.26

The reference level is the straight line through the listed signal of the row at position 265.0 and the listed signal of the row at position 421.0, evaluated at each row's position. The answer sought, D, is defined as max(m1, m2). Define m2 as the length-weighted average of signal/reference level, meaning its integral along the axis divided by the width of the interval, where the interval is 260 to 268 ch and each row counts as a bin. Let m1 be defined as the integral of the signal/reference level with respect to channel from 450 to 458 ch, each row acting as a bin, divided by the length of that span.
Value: 1.03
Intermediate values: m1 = 0.81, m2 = 1.03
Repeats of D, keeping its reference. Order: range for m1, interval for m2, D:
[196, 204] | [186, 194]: 1.31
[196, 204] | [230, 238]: 1.21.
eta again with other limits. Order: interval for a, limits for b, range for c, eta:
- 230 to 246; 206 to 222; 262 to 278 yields 0.21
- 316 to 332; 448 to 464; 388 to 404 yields 0.13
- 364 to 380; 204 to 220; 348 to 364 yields 0.27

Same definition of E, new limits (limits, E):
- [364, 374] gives 0.30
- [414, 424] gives 0.42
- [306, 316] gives 0.37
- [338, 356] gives 0.19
